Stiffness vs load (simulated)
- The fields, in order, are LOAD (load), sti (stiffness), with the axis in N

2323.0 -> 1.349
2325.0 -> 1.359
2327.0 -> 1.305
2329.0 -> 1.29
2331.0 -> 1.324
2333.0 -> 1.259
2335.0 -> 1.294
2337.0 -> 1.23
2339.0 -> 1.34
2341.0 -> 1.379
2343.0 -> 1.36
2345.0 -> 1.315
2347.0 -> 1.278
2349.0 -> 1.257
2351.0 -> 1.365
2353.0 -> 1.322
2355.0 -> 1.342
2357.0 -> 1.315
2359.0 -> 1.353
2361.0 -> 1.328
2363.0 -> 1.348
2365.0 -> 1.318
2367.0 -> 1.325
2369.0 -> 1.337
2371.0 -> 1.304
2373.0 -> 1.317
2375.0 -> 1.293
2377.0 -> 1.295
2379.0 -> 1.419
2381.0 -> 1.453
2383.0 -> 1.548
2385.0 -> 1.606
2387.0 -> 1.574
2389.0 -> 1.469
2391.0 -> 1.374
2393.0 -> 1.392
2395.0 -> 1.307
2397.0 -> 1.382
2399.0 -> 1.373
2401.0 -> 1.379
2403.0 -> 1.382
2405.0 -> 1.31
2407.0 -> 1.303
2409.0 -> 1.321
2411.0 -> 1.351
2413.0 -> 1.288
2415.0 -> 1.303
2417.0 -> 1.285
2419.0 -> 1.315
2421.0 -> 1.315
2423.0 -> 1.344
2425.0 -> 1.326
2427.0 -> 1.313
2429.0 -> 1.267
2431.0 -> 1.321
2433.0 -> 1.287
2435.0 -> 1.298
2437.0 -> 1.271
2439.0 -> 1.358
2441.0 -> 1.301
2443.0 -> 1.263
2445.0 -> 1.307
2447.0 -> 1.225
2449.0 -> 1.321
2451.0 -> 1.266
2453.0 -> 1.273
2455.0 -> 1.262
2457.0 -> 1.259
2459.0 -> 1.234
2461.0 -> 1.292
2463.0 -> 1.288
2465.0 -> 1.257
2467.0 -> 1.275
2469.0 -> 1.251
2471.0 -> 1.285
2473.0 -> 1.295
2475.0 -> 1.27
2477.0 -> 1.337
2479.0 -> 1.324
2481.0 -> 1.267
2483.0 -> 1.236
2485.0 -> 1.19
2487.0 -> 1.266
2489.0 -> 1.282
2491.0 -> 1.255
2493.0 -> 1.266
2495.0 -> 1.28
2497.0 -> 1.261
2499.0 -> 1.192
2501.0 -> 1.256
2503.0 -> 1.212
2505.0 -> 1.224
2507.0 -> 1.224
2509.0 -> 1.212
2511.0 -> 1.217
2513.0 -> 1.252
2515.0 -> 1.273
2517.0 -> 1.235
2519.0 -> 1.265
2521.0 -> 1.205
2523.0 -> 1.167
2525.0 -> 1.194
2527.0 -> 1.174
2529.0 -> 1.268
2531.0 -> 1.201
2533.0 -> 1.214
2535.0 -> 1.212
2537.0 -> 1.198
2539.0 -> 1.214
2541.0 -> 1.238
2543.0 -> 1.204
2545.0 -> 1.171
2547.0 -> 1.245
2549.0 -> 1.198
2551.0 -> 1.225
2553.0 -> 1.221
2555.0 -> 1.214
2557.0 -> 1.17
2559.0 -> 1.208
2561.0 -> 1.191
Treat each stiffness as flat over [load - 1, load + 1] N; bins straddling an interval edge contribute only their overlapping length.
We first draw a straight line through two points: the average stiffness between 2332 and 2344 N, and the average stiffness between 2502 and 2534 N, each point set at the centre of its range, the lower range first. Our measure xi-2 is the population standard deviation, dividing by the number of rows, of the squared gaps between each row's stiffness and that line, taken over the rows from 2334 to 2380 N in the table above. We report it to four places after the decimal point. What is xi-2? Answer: 0.0035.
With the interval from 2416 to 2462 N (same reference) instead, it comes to 0.0022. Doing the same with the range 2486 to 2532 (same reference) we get 0.0009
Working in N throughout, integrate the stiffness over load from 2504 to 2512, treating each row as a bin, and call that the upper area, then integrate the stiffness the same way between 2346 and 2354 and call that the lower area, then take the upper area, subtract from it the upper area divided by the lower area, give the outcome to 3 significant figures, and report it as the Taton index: 8.82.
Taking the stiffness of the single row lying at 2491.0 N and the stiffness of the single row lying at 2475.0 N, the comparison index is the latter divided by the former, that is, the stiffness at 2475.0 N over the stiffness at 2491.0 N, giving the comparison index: 1.01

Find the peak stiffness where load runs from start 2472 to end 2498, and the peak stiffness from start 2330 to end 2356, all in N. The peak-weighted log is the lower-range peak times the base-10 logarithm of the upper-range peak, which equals 0.174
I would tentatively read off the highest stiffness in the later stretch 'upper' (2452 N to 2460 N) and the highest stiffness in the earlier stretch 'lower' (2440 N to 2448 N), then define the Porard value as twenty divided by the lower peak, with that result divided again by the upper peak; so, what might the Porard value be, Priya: 12.0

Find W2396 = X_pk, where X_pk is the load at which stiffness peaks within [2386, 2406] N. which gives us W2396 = 2387.0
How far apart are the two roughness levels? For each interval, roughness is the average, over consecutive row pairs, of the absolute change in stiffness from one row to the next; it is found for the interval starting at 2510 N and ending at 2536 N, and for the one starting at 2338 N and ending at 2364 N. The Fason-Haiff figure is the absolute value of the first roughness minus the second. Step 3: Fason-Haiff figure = 0.000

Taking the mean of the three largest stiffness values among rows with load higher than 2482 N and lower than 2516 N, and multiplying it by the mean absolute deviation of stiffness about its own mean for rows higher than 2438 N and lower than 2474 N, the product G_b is 0.031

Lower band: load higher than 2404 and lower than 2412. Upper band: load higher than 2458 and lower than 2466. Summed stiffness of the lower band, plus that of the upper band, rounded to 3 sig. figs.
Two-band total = 10.4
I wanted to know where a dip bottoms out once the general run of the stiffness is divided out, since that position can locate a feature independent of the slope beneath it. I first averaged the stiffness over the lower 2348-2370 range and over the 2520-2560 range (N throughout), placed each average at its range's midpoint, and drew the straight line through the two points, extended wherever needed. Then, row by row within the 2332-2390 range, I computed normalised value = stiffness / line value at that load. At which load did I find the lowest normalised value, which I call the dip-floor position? 2337.0 N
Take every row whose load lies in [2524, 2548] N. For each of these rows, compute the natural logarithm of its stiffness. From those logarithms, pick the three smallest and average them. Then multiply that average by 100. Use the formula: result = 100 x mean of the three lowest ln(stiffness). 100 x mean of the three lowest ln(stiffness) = 16.5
